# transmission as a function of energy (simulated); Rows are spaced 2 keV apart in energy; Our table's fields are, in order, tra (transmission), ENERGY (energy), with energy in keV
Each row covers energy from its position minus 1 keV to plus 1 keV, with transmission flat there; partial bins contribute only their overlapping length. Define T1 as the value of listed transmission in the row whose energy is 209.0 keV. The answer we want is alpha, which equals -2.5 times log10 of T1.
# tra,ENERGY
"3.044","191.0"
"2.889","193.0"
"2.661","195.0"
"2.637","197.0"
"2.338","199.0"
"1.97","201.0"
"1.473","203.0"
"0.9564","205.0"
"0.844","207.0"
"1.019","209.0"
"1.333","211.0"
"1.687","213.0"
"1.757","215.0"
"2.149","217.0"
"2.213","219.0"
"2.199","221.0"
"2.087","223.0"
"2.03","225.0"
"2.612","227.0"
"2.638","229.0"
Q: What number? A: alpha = -0.02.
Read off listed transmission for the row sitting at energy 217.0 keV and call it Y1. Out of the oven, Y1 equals 2.149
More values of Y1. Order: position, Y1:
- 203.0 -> 1.473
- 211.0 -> 1.333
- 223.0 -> 2.087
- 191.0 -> 3.044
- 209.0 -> 1.019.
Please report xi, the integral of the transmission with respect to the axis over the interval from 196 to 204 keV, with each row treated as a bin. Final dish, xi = 16.8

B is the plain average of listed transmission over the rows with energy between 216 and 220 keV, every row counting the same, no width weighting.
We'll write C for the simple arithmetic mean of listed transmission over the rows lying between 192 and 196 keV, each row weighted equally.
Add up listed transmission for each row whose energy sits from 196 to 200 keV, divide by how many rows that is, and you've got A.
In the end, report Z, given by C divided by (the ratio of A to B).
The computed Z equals 2.43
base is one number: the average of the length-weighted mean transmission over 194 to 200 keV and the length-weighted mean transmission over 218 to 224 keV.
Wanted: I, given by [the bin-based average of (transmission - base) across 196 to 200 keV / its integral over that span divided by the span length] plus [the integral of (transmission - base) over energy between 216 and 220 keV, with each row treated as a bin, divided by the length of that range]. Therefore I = 0.0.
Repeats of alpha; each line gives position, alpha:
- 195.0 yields -1.06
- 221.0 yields -0.86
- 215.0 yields -0.61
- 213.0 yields -0.57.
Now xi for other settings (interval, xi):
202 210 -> 8.6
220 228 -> 17.9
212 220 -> 15.6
